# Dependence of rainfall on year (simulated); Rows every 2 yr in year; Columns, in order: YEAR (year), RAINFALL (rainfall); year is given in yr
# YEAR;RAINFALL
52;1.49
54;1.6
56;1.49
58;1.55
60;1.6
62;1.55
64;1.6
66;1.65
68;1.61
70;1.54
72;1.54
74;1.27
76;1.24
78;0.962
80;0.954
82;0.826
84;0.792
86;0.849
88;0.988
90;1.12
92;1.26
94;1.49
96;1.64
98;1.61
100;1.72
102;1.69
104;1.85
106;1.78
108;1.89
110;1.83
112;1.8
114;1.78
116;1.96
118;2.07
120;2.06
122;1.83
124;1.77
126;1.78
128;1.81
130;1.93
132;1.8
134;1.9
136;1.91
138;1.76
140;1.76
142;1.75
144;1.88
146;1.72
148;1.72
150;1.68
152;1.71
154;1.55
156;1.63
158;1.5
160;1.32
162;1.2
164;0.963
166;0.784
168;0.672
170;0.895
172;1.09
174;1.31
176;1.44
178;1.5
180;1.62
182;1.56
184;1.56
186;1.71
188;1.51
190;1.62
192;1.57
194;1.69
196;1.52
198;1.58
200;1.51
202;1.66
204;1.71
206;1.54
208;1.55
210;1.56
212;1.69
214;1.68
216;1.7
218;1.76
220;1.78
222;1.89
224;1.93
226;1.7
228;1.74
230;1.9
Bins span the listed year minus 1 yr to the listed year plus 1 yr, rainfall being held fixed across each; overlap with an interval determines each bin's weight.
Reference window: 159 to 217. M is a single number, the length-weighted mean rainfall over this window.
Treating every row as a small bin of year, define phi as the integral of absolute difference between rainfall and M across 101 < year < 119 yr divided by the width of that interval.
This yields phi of 0.41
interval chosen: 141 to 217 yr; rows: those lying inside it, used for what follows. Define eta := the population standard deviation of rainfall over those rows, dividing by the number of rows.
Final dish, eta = 0.276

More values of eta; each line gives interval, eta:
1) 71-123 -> 0.405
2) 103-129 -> 0.100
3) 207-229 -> 0.111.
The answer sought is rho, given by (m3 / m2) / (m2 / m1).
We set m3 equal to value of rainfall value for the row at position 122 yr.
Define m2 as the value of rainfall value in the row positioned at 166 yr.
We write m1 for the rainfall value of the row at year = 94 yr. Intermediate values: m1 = 1.49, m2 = 0.784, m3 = 1.83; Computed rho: 4.4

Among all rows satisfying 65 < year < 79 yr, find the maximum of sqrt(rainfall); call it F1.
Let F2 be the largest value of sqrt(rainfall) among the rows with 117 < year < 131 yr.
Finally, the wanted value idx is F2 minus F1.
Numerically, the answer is 0.15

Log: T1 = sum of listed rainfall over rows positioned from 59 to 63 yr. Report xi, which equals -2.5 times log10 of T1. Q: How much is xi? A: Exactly -1.2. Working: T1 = 3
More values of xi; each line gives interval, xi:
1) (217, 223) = -1.8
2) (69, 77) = -1.9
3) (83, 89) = -1.0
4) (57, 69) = -2.5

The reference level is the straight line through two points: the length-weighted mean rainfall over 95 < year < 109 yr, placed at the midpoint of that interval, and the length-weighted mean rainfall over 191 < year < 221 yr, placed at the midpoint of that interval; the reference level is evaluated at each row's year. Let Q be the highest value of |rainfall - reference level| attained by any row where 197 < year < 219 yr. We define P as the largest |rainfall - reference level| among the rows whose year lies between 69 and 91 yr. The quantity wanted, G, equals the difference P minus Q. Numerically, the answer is 0.83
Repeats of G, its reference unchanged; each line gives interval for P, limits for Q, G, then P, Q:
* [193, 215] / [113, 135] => -0.22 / 0.1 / 0.35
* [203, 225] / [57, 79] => -0.49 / 0.3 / 0.80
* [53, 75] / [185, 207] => 0.36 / 0.5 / 0.14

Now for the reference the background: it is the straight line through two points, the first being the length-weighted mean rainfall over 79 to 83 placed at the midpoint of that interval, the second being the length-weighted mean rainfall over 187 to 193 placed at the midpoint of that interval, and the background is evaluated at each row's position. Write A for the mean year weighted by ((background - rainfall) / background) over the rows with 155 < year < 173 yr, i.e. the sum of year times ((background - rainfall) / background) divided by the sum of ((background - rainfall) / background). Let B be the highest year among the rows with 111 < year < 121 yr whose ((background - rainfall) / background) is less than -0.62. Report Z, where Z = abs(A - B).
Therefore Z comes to 49.0 yr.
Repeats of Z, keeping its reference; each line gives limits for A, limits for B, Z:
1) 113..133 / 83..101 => 22.2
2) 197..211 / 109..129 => 85.9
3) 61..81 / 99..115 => 45.8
